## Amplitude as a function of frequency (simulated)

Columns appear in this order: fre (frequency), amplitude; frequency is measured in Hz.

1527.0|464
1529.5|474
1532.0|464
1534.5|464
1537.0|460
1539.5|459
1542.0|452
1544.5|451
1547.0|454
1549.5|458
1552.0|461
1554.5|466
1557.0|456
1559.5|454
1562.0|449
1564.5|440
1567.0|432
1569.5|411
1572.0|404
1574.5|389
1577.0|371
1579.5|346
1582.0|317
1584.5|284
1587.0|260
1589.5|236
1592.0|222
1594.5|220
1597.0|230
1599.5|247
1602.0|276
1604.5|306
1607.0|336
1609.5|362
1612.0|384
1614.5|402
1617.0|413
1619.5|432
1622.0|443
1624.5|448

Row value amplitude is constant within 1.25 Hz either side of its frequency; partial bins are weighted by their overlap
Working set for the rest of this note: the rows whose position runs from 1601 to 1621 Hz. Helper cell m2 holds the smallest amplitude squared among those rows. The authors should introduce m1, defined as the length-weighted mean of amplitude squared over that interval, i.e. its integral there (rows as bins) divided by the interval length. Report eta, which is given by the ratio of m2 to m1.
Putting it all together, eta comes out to 0.56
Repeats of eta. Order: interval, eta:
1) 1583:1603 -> 0.78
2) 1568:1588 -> 0.54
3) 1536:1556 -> 0.97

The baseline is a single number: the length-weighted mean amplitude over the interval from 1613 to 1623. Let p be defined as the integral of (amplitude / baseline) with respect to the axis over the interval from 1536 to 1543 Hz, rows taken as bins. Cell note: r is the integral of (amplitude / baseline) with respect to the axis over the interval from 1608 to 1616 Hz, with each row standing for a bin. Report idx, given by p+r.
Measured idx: 15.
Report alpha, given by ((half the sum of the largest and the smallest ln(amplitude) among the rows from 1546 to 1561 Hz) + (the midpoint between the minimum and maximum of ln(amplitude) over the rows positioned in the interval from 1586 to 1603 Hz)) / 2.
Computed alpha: 5.82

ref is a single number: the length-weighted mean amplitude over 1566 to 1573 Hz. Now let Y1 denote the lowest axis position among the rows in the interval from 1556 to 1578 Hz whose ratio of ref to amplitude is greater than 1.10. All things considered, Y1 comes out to 1577.0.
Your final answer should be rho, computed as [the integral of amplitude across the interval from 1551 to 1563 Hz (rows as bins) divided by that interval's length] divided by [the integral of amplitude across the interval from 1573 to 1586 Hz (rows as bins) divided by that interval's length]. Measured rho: 1.34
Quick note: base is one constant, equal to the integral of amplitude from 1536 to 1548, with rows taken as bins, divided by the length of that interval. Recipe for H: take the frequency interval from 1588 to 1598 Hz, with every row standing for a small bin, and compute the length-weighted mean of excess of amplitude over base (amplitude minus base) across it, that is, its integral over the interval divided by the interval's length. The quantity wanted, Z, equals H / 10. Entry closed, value -23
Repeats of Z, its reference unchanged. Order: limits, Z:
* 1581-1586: -16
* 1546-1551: 0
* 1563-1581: -6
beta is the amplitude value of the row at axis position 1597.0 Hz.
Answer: 230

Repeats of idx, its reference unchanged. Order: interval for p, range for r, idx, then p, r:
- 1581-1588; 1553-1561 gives 13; 4.8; 8.7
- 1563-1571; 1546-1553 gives 16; 8.1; 7.6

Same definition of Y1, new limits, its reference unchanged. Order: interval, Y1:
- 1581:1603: 1582.0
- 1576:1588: 1577.0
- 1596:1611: 1597.0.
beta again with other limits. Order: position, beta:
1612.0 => 384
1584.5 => 284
